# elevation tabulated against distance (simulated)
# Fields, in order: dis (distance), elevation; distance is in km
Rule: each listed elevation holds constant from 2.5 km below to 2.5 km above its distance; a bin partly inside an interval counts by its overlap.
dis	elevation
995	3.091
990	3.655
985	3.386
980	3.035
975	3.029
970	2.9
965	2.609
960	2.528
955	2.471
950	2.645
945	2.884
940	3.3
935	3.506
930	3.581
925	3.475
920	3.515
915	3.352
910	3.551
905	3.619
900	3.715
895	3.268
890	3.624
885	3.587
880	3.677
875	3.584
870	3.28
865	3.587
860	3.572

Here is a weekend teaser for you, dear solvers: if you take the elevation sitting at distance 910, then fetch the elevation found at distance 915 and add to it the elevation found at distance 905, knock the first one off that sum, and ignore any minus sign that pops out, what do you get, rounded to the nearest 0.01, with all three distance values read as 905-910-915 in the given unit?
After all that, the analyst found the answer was 3.42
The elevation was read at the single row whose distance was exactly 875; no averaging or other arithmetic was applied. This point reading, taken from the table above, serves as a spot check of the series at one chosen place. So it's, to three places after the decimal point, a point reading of 3.584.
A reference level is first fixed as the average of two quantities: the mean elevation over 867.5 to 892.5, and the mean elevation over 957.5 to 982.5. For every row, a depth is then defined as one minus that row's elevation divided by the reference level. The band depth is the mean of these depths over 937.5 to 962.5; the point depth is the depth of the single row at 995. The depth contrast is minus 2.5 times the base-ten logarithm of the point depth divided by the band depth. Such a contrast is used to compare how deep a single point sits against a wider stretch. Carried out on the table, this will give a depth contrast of 1.6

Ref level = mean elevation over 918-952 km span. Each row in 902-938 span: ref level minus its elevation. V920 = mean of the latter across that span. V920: -0.2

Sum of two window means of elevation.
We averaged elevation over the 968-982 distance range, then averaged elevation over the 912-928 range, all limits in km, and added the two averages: 6.44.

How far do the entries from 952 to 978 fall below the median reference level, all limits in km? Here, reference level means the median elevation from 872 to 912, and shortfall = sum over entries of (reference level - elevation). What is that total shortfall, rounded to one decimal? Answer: 4.5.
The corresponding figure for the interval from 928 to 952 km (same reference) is 2.1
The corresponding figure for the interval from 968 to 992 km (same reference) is 2.0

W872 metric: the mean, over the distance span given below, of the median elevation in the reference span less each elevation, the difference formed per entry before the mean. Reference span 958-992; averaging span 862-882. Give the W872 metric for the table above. -0.50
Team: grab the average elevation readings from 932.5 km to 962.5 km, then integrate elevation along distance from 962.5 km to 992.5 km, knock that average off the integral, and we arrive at 90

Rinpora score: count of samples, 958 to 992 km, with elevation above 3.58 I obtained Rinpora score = 1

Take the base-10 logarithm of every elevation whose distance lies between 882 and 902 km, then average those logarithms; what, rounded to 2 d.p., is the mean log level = 0.55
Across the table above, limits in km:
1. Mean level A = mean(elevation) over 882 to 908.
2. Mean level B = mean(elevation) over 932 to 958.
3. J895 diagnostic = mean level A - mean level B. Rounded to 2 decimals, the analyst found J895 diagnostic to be 0.60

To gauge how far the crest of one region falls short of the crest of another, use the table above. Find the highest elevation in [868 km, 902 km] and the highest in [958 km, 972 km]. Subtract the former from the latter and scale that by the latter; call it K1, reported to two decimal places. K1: -0.28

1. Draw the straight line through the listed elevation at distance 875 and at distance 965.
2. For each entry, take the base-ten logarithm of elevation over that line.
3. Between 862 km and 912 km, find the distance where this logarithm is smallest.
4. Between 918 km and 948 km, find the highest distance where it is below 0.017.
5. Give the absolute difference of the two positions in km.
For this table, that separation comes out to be 75 km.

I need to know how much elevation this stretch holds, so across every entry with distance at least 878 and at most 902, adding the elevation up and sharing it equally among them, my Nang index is 3.57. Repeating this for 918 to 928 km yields 3.50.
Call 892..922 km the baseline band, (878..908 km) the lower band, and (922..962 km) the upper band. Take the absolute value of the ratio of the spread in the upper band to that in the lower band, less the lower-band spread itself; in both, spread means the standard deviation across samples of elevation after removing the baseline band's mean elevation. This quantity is 2.8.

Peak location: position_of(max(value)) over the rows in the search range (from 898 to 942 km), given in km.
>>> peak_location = 900 km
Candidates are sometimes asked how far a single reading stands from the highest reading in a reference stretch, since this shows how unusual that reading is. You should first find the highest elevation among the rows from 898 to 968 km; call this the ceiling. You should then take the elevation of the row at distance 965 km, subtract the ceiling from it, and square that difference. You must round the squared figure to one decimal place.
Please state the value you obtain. 1.2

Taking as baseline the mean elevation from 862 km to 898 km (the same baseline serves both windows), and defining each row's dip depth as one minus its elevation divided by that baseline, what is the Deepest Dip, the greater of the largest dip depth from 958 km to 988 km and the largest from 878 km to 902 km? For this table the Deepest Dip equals 0.28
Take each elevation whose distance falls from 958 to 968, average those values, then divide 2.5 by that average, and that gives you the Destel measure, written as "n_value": 0.97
